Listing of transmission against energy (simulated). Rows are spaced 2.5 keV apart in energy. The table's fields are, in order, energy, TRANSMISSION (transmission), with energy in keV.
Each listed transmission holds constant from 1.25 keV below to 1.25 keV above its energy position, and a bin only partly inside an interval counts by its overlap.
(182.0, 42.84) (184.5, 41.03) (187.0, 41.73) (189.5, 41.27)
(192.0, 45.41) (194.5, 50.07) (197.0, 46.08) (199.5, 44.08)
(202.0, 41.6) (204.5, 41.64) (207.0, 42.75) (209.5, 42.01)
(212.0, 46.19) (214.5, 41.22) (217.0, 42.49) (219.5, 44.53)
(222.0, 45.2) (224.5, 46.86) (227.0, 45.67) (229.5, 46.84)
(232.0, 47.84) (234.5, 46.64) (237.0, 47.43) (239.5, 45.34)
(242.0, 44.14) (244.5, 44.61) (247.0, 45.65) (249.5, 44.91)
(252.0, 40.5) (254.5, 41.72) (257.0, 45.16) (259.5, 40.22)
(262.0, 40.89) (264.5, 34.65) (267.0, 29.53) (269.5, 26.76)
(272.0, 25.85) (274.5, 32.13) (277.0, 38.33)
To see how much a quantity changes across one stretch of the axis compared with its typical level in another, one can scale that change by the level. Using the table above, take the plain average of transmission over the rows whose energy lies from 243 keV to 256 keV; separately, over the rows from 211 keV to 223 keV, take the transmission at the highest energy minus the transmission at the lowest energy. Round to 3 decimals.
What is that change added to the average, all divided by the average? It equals 0.977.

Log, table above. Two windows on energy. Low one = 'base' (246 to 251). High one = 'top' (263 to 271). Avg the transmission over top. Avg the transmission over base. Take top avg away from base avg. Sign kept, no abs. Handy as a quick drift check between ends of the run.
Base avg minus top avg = 15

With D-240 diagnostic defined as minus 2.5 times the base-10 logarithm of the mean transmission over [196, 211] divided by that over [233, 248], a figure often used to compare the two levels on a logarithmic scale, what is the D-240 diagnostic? 0.06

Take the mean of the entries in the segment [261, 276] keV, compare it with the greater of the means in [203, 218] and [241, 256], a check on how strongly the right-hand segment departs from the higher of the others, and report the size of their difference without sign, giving 12.0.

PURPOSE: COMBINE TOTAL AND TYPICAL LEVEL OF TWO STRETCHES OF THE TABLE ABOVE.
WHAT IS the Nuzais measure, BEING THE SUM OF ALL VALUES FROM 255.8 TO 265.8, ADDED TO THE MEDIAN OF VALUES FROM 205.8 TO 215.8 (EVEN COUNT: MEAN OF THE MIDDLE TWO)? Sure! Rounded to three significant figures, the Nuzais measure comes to 203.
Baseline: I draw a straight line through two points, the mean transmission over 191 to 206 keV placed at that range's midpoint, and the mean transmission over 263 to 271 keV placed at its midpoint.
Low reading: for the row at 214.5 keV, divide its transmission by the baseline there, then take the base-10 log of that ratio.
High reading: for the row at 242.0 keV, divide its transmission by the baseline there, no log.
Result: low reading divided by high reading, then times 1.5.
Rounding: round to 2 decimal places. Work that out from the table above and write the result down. 0.00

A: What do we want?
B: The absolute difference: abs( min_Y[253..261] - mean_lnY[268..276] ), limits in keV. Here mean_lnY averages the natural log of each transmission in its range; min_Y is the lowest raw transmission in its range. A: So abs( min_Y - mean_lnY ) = 36.9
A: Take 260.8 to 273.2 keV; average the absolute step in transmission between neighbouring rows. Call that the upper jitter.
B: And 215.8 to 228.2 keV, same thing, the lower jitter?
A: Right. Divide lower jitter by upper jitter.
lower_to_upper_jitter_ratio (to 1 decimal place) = 0.4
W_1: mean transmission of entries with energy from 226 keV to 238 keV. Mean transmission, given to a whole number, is 47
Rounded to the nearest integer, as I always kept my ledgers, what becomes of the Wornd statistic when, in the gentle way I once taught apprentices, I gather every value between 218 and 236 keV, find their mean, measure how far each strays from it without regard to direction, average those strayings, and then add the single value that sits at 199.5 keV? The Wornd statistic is 45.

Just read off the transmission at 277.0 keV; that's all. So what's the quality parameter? 38.33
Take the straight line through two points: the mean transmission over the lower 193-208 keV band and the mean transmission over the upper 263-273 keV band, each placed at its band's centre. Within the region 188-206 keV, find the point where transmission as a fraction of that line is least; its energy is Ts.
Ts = 189.5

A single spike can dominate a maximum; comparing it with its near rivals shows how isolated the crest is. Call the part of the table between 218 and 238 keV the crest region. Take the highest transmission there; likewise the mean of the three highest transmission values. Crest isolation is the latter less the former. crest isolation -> -0.5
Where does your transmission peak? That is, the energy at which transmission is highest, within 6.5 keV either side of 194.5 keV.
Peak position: 194.5 keV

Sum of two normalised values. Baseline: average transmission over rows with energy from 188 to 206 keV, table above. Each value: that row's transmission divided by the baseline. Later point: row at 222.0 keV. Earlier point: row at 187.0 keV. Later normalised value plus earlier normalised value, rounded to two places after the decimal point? 1.96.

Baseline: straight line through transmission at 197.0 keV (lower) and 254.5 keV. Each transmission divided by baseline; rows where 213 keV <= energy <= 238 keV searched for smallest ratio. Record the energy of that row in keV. 214.5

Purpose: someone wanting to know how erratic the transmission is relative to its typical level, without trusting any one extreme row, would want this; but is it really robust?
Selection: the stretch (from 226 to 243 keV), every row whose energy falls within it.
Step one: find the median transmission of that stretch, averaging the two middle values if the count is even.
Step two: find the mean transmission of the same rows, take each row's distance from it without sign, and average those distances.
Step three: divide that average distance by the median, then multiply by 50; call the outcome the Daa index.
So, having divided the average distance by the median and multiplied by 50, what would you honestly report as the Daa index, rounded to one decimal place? 1.1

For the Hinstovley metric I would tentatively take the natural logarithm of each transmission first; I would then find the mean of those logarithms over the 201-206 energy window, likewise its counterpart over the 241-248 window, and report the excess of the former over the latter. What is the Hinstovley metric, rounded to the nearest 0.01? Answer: -0.07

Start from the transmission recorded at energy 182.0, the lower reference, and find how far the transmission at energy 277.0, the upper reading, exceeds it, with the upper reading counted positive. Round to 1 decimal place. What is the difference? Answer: -4.5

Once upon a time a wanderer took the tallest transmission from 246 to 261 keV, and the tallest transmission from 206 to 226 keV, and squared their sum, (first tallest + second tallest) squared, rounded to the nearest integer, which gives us 8558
